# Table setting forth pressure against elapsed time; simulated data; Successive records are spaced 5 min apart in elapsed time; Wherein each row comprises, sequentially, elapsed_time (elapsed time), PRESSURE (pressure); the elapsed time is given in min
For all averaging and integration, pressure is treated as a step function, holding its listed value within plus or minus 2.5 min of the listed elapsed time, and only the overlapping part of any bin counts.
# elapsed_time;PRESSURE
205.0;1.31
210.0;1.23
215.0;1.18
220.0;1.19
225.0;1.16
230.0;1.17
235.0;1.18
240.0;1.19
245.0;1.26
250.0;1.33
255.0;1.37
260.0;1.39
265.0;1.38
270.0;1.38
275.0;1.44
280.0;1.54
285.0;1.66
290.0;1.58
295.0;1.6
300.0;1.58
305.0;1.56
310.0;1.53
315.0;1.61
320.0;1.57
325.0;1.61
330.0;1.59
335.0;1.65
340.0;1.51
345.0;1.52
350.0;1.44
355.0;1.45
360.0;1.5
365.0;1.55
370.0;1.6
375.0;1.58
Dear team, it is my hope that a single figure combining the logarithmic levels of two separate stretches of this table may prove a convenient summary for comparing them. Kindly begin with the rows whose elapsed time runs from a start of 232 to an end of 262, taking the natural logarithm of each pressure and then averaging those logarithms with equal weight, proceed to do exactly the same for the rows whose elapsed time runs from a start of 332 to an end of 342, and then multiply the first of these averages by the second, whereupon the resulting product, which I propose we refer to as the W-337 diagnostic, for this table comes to 0.11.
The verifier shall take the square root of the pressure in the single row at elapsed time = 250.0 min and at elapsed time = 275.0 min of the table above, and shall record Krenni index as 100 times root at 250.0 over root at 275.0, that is 96.1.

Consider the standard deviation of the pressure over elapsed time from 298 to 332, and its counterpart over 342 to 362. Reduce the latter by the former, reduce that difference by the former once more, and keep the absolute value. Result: 0.02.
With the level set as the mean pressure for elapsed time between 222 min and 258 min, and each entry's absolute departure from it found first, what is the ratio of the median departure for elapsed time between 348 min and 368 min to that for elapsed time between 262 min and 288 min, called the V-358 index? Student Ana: 1.2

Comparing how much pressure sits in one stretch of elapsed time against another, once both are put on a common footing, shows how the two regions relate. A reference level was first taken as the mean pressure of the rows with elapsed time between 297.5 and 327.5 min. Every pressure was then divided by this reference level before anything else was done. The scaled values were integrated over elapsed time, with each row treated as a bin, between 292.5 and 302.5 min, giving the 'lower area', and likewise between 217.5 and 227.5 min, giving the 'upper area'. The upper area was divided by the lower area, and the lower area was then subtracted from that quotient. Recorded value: -9.3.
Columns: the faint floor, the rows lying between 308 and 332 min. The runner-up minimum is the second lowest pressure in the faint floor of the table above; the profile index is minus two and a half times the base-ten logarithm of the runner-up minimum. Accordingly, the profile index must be -0.49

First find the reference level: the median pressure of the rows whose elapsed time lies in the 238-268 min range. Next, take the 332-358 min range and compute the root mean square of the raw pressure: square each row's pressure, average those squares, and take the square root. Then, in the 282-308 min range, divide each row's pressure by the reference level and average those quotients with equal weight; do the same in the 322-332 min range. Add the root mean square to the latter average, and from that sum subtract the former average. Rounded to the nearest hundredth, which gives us 1.52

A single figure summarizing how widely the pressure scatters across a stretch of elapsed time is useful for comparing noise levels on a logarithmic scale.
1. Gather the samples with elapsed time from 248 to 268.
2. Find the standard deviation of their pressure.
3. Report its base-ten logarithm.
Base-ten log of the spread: -1.6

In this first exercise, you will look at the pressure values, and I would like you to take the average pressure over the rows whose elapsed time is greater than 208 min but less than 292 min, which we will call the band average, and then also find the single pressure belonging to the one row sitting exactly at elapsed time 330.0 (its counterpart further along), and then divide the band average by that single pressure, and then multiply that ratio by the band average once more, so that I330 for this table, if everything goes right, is 1.11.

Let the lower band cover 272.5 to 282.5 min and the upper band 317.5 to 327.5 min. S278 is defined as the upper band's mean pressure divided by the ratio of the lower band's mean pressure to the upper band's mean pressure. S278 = 1.70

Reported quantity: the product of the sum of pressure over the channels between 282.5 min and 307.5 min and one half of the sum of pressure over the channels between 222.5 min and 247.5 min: 23.8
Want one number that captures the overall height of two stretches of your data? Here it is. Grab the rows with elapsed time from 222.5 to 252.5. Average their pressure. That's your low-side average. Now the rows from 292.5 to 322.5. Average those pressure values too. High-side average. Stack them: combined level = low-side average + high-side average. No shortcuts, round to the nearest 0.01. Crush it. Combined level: 2.79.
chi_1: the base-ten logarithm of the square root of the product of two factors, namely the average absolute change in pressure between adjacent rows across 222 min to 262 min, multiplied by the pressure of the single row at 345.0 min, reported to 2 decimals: -0.65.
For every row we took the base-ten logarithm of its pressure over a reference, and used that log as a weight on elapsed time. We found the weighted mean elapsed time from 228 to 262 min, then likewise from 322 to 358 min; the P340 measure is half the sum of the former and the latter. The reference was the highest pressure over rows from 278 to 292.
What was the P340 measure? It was 294.0 min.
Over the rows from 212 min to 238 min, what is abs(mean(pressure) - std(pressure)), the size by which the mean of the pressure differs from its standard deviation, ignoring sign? 1.17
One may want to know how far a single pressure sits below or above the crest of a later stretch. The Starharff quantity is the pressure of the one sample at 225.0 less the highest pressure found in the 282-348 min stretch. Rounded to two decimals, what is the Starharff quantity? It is -0.50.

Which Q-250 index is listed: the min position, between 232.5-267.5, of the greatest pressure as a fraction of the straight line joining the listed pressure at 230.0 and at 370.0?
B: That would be 260.0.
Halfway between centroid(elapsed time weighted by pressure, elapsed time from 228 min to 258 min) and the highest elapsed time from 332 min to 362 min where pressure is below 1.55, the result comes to 301.5 min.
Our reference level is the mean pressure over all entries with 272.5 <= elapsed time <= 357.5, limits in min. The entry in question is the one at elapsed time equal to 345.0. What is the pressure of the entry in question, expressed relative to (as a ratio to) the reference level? 0.98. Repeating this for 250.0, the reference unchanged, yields 0.86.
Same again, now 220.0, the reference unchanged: 0.77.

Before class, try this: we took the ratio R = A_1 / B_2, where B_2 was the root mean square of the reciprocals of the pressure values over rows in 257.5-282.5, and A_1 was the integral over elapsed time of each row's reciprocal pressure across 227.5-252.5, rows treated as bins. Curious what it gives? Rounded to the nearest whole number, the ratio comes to 29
